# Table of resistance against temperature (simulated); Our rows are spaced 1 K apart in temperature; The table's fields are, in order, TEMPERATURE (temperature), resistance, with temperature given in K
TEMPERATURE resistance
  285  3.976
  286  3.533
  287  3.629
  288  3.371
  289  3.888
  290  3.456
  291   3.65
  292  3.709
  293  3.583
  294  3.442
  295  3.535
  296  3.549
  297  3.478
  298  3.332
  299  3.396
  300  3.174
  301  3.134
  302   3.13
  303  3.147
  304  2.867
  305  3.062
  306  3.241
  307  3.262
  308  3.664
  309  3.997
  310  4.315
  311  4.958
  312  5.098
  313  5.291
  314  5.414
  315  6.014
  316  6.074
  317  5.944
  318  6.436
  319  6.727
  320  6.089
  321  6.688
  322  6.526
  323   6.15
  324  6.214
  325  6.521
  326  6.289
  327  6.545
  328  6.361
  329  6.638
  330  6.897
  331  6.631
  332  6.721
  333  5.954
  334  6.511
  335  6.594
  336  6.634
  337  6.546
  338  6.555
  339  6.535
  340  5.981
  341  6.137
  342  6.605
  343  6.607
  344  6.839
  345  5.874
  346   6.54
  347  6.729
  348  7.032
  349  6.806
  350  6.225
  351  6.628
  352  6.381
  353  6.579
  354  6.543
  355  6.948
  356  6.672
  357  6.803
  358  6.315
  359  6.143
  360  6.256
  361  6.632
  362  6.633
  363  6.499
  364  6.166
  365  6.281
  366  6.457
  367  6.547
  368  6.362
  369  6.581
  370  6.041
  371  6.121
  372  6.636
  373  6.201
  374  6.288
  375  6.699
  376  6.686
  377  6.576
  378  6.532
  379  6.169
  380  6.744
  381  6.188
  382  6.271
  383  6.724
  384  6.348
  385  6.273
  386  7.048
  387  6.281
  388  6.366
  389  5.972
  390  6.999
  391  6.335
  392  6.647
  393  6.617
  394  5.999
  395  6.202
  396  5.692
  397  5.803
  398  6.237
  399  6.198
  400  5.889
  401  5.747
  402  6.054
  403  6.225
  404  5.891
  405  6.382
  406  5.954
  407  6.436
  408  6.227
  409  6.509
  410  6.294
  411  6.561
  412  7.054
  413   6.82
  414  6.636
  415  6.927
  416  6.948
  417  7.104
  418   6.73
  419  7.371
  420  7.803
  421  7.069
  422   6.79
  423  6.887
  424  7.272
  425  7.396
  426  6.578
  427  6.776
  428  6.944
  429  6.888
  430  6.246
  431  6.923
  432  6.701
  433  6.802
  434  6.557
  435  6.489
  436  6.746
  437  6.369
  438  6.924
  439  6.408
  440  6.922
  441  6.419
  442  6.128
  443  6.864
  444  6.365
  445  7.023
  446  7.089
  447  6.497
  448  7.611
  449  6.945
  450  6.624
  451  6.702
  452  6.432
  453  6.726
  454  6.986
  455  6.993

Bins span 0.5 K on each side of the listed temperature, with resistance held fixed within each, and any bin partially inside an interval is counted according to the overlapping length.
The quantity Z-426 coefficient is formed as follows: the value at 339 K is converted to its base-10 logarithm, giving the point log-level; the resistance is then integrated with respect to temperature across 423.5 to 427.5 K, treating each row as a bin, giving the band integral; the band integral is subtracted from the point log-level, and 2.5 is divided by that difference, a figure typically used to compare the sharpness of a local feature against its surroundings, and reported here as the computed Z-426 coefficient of -0.092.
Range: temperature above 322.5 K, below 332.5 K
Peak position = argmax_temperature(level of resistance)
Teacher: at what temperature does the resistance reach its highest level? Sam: 330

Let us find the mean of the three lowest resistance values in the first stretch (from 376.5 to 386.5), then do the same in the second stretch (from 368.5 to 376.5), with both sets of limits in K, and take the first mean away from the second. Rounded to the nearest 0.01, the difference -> -0.09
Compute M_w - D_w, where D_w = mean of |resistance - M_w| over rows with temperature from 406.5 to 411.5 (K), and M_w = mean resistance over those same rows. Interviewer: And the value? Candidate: 6.29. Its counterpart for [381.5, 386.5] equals 6.25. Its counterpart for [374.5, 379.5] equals 6.39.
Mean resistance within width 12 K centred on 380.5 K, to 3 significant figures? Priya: 6.52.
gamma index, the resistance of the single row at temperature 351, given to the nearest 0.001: 6.628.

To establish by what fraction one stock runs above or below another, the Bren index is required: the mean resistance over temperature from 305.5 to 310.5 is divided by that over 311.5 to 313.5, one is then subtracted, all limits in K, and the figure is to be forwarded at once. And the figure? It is -0.29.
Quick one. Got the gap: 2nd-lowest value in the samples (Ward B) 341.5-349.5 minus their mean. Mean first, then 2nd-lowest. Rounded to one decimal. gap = -0.1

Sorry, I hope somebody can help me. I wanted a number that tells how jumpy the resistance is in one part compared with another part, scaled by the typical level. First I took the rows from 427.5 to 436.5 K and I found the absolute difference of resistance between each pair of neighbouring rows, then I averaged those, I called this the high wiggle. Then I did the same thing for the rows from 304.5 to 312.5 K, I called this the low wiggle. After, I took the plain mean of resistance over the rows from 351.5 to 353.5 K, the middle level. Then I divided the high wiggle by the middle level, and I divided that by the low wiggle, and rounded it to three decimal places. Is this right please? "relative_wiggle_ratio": 0.150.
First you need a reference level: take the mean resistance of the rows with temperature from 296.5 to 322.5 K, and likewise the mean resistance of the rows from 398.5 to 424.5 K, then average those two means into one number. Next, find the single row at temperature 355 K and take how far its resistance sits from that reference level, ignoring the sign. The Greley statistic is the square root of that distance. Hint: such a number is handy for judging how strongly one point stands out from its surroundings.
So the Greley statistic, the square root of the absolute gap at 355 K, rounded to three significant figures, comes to 1.17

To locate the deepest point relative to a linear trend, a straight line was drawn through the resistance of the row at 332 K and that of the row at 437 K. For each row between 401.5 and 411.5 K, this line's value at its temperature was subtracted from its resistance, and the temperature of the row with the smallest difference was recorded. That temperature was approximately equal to 404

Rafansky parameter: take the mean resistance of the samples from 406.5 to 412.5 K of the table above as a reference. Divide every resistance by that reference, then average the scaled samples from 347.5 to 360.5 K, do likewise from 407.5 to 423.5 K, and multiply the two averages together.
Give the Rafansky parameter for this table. 1.06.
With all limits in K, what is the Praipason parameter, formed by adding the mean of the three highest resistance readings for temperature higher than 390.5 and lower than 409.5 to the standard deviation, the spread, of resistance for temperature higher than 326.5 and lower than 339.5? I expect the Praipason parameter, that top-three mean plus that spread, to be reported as 6.8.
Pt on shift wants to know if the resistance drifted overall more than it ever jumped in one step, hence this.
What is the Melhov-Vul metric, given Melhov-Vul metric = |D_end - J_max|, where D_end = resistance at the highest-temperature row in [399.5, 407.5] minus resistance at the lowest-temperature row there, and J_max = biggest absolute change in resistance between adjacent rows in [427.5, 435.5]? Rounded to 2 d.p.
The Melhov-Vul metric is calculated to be 0.13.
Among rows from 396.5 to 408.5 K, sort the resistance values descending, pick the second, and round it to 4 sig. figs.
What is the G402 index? 6.382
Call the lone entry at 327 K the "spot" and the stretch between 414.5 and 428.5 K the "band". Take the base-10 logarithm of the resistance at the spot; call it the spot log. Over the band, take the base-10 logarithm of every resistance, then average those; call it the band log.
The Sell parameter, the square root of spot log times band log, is 0.831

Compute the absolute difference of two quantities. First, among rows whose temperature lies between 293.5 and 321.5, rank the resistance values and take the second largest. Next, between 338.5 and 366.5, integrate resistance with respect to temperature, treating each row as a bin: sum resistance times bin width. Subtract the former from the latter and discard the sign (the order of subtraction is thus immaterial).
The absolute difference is 175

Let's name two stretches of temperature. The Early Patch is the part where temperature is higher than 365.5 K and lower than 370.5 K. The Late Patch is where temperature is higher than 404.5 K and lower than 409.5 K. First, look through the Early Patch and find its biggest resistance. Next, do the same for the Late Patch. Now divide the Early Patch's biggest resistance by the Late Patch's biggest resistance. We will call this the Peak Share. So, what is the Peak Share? 1.01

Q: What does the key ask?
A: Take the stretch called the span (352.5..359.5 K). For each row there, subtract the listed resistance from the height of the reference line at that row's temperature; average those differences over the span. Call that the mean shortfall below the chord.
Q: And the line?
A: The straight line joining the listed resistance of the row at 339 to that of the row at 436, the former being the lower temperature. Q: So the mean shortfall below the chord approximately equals 0.00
